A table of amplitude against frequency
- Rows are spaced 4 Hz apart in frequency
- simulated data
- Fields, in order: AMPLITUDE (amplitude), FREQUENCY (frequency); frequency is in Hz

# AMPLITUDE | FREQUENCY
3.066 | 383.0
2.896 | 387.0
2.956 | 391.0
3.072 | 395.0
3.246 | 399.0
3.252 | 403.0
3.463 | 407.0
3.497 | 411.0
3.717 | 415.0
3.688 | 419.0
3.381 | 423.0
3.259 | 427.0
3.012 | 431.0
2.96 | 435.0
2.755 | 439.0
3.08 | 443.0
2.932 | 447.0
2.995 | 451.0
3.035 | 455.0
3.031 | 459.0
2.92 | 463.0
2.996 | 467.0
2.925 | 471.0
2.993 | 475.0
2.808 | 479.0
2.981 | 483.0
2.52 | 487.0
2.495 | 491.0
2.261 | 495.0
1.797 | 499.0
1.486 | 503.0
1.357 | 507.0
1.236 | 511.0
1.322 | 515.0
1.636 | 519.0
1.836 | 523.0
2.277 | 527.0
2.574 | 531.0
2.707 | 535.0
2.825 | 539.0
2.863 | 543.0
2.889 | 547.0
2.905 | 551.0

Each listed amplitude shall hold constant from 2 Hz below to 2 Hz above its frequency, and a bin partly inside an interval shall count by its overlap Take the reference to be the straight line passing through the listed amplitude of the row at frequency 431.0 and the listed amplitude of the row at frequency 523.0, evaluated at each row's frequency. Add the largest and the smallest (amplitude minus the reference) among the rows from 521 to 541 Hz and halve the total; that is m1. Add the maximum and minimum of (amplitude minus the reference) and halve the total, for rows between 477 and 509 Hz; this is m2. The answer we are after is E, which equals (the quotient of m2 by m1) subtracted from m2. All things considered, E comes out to 0.0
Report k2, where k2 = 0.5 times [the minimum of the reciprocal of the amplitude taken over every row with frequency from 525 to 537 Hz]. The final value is 0.18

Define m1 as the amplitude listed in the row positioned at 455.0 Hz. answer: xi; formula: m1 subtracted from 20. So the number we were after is 17.0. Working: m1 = 3.035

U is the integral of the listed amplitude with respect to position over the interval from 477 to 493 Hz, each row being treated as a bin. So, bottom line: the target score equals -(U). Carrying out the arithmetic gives -43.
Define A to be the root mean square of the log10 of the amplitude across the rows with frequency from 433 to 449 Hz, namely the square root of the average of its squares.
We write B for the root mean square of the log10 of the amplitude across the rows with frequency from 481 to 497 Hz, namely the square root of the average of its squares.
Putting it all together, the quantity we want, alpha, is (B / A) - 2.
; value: -1.12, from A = 0.47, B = 0.41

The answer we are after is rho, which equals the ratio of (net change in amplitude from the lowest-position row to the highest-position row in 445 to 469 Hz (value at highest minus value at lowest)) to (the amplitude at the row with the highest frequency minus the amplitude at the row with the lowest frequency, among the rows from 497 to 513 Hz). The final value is -0.1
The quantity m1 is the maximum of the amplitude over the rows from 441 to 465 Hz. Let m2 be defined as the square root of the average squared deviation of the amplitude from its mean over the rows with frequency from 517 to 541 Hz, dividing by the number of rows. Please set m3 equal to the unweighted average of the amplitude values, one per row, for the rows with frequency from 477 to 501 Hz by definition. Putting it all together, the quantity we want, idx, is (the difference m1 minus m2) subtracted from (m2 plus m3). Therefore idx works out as 0.3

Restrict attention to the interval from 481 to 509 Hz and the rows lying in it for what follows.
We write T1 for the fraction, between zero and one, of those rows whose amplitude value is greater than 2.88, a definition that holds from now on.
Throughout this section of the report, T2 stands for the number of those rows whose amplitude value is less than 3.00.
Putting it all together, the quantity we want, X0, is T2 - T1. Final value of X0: 6.9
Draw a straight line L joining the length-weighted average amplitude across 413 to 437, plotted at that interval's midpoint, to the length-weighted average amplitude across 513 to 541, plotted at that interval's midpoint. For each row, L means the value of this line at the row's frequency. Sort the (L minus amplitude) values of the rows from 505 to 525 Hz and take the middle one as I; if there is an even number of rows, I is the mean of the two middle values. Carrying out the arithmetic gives 0.98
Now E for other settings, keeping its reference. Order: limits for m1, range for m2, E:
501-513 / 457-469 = 0.9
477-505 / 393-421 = -4.3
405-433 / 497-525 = 1.1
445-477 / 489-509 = 0.4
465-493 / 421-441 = -0.1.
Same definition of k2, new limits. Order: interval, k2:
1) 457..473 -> 0.16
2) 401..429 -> 0.13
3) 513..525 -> 0.27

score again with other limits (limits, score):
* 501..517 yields -22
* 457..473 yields -47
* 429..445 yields -47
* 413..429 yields -56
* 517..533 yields -33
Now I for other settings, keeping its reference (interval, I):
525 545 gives -0.63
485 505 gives 0.27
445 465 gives -0.02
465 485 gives -0.14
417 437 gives 0.05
